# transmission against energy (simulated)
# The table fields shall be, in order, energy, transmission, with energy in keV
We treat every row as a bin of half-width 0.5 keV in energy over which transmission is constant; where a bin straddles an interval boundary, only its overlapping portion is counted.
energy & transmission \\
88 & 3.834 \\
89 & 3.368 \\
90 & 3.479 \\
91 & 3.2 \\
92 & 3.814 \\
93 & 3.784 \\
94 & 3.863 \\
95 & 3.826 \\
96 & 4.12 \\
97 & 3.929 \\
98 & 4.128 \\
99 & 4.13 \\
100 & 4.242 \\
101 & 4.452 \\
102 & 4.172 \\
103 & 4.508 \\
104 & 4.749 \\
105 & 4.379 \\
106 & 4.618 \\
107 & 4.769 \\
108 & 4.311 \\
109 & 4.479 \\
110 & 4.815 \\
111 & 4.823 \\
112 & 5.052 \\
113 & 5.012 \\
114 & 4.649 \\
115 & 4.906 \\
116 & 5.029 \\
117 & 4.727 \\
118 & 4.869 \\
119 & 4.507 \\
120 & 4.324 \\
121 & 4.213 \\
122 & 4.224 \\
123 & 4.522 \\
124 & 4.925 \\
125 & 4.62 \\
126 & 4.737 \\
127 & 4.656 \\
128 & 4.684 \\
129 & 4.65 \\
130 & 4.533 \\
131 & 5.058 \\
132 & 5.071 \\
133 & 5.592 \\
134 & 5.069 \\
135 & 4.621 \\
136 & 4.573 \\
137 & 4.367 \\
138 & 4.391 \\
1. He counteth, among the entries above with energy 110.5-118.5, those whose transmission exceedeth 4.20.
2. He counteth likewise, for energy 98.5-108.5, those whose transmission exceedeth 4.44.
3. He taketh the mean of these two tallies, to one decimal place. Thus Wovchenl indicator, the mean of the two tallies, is 6.5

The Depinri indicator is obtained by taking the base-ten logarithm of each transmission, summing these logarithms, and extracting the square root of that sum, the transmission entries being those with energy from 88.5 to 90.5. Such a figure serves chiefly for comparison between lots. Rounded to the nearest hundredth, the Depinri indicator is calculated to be 1.03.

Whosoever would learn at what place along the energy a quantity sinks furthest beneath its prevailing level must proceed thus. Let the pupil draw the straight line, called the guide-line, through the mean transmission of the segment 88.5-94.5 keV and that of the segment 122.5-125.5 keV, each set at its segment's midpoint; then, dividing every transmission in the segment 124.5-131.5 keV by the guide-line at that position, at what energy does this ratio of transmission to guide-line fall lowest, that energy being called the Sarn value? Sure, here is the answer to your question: 130 keV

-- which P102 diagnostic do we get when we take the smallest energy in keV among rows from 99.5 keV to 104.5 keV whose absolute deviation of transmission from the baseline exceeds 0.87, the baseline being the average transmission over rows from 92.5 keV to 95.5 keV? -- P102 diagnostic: 104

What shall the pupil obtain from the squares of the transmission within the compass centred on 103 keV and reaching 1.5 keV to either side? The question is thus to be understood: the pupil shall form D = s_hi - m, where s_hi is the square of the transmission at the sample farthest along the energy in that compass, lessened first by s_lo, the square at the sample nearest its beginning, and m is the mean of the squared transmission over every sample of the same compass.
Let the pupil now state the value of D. -15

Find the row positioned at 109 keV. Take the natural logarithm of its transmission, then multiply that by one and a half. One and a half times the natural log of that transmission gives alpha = 2.25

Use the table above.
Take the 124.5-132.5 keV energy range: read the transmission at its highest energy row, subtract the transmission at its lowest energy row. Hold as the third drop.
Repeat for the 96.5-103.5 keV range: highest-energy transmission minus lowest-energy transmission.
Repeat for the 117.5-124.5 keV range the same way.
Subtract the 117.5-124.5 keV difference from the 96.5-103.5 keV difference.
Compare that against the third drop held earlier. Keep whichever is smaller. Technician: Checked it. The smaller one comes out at 0.5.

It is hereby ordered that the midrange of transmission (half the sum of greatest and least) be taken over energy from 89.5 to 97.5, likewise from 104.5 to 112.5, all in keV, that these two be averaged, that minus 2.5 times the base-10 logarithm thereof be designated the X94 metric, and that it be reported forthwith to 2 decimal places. -1.55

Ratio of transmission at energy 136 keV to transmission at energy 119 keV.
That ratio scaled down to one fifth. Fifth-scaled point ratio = 0.203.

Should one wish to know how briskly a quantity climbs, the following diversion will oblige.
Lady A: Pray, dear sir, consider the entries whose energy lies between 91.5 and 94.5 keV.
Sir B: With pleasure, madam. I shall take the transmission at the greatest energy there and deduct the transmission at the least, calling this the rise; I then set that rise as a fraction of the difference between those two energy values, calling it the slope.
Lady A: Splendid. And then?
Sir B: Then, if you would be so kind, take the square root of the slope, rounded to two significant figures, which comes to 0.16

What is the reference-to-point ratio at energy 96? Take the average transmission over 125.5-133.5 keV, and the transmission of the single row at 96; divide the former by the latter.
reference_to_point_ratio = 1.18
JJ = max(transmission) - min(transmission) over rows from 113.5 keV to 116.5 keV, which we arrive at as 0.38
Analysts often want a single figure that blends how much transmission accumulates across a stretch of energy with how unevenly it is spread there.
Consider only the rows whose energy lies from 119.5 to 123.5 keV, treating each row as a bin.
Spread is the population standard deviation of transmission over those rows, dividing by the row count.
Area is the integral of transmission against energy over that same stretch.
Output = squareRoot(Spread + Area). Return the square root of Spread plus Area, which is 4.17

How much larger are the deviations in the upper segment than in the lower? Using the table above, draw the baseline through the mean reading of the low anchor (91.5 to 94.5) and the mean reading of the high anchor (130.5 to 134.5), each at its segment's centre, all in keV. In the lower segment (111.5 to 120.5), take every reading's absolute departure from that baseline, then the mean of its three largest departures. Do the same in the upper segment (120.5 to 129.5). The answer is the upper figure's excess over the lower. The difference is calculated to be 0.04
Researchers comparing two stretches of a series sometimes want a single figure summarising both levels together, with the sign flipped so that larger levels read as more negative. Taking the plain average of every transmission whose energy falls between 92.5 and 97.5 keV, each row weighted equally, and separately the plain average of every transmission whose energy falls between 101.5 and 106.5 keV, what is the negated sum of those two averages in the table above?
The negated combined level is -8.39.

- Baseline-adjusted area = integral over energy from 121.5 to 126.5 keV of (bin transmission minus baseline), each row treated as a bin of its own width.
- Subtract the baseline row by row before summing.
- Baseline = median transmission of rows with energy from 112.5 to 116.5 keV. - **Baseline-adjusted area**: -1.8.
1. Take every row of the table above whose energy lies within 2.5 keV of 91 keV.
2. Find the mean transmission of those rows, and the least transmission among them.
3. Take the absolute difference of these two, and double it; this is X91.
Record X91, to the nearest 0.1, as 0.7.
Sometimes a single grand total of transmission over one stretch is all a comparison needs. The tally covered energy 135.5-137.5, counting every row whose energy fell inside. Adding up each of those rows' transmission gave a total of 8.94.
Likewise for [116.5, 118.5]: 9.60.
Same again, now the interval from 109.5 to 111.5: 9.64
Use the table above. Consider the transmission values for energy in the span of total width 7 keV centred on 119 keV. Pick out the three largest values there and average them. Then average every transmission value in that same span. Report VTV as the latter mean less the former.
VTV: -0.32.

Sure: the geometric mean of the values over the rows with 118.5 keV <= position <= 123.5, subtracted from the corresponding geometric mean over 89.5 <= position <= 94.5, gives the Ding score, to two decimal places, -0.74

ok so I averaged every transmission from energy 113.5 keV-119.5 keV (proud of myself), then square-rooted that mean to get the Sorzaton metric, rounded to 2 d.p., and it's 2.19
